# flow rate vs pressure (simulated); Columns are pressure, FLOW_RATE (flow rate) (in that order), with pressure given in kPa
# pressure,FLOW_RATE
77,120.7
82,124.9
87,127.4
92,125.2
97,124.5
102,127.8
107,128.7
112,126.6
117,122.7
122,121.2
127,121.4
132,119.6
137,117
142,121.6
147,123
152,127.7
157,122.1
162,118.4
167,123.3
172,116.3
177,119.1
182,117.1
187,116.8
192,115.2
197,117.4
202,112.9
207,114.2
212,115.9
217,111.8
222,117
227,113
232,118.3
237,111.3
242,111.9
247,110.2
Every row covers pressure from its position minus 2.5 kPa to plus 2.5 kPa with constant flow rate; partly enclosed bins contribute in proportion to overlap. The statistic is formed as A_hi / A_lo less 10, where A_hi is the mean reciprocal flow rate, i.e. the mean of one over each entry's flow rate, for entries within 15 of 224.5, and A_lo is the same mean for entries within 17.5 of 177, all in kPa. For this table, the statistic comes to -8.97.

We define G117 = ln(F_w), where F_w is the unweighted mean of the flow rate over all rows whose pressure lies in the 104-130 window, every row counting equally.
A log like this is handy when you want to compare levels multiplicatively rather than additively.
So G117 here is 4.82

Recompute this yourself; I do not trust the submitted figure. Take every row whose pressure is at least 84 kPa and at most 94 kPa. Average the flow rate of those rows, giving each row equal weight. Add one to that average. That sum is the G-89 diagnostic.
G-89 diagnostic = 127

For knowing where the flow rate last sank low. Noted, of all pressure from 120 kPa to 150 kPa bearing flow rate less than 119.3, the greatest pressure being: 137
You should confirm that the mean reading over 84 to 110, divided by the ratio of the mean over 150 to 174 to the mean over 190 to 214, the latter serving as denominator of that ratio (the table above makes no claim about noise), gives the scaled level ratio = 120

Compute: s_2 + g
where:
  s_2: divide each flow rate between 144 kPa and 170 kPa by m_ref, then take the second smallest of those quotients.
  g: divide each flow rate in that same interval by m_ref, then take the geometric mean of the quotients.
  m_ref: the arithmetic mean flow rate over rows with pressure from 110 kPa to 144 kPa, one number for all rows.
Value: 2.02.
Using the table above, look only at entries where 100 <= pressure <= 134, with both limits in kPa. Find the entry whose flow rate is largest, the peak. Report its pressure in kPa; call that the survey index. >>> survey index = 107 kPa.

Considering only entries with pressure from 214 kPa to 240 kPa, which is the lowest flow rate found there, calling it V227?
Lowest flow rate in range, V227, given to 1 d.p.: 111.3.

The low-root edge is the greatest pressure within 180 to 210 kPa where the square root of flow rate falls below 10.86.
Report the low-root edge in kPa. 207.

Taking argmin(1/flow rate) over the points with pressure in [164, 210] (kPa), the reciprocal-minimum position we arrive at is 167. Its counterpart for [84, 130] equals 107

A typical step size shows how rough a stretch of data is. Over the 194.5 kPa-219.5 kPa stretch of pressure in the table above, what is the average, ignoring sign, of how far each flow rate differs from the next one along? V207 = 2.9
